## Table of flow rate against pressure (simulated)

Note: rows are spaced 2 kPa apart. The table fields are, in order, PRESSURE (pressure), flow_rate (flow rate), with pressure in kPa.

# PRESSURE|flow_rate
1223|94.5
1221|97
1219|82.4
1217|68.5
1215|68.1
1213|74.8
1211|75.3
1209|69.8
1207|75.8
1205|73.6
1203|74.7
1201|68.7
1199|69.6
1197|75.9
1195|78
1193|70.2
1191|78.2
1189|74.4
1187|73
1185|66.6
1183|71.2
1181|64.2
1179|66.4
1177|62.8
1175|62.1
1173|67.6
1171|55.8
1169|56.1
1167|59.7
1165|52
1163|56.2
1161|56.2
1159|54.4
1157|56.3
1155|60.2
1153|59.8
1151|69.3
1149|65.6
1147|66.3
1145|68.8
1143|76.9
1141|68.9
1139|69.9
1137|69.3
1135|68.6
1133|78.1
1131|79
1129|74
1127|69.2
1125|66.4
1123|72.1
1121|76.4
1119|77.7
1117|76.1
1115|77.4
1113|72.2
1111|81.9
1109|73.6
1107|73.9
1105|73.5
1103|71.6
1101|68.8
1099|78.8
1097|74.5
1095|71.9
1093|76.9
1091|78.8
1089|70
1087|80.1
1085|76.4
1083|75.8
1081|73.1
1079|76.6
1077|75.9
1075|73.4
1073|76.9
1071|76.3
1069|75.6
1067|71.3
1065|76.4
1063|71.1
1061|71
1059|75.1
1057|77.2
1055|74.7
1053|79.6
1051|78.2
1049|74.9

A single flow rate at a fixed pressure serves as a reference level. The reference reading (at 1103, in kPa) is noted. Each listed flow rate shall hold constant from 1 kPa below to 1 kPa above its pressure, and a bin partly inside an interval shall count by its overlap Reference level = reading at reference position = 71.6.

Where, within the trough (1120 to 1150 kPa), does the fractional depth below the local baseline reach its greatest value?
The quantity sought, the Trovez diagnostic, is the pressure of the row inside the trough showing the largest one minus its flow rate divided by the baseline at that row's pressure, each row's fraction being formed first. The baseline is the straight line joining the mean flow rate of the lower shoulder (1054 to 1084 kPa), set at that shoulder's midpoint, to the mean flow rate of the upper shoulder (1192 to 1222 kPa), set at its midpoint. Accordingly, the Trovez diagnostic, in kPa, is 1149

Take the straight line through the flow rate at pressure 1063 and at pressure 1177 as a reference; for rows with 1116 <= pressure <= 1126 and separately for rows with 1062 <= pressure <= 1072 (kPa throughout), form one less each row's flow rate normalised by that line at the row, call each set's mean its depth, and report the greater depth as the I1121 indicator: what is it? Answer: -0.05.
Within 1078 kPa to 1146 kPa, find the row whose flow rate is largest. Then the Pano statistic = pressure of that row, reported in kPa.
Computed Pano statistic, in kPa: 1111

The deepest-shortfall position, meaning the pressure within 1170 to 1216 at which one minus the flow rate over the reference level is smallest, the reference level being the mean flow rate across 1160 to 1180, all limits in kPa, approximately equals 1191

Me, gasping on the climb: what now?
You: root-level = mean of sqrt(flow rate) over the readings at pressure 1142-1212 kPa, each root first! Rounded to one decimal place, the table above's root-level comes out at 8.1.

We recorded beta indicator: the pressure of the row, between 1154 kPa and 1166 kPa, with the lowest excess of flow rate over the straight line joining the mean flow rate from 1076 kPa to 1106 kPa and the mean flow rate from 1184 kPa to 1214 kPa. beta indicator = 1165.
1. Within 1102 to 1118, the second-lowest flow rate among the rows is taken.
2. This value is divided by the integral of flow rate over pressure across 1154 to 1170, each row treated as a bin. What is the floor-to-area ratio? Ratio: 0.080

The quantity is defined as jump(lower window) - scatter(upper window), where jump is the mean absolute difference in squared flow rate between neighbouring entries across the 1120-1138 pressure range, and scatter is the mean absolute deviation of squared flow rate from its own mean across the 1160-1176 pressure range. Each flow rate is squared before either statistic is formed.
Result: 171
